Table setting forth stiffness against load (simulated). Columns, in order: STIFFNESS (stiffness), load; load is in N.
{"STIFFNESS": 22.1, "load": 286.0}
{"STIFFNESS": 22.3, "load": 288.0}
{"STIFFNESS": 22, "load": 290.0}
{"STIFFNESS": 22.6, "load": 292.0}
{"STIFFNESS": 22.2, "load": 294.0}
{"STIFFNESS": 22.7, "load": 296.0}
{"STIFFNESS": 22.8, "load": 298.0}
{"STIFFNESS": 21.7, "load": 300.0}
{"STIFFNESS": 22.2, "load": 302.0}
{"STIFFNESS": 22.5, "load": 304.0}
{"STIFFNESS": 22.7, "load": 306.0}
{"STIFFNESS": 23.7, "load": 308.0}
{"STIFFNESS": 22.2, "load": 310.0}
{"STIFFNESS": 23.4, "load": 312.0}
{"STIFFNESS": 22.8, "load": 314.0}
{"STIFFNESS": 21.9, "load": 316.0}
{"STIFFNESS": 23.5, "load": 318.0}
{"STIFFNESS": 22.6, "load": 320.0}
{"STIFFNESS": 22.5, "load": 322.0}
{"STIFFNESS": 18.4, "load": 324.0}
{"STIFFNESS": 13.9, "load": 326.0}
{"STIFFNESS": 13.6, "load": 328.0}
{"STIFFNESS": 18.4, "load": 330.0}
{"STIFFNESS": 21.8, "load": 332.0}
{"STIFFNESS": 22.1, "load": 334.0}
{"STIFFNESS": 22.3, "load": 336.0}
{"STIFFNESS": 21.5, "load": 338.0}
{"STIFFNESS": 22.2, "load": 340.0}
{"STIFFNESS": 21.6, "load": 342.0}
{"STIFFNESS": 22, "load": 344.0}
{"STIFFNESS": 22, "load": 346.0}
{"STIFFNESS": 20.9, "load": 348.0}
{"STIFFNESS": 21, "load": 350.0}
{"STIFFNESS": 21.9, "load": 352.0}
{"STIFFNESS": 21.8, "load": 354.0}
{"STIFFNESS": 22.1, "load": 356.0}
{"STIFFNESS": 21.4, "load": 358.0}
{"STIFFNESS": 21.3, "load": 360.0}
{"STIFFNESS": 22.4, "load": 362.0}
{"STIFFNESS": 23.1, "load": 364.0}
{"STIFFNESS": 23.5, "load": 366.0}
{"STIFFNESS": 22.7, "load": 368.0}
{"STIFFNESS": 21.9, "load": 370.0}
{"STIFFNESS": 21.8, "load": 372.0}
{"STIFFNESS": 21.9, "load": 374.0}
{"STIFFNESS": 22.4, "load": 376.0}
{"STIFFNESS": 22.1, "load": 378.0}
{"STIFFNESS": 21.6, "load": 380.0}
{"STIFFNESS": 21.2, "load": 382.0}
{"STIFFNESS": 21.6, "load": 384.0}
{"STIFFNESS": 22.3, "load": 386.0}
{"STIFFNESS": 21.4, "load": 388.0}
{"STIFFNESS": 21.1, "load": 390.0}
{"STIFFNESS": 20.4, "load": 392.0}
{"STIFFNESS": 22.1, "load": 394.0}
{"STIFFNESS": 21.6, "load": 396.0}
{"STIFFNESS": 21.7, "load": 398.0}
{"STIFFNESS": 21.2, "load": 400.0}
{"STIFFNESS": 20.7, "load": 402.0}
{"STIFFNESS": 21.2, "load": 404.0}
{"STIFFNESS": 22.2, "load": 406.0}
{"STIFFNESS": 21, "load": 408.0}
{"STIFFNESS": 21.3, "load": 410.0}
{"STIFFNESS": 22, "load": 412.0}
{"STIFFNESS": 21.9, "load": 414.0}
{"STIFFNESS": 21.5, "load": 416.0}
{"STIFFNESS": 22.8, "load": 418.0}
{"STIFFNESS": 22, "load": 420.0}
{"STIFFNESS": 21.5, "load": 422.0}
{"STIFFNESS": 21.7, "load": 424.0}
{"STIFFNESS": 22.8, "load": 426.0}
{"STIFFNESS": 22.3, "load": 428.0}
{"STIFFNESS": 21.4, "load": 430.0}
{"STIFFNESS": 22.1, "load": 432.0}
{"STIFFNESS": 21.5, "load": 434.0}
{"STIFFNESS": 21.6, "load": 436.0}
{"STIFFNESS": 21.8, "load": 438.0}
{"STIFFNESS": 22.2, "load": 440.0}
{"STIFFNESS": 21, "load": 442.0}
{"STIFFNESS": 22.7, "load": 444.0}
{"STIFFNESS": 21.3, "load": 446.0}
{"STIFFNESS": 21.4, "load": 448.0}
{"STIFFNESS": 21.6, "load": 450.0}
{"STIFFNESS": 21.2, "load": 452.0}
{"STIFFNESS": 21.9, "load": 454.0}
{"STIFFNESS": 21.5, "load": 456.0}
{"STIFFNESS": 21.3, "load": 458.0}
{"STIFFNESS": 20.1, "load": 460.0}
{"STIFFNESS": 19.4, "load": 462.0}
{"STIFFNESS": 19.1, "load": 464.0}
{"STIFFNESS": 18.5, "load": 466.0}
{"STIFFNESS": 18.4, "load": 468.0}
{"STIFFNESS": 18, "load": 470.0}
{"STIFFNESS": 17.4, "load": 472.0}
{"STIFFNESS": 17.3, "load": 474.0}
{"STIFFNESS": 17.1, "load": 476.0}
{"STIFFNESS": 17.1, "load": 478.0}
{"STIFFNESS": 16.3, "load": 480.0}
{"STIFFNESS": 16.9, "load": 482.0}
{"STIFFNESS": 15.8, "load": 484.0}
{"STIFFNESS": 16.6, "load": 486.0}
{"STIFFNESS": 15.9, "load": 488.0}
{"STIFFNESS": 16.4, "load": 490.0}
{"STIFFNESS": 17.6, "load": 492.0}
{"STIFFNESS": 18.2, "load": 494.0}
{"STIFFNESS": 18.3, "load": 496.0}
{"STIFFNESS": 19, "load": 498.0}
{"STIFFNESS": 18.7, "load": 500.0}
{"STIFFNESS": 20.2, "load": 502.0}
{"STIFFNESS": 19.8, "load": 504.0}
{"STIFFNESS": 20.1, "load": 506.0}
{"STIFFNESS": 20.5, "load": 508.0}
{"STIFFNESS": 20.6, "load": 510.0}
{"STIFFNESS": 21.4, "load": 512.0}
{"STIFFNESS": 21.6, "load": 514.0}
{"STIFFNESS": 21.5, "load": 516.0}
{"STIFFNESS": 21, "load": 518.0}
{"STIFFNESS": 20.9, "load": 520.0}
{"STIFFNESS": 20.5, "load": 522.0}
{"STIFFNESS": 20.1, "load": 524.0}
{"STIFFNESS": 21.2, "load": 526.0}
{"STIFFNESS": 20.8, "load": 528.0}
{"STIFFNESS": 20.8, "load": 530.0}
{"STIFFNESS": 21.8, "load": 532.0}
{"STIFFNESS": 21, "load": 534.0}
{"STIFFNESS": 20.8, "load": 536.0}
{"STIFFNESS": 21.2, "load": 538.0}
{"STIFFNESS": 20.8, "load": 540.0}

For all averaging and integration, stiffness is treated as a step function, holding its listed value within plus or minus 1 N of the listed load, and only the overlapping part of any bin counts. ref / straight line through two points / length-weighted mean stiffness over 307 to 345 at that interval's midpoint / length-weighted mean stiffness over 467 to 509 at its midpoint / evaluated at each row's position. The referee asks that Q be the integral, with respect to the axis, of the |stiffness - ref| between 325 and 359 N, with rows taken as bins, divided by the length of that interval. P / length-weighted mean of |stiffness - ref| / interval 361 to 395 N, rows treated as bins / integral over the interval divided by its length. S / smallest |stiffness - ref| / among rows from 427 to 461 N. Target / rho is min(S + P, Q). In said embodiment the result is 1.9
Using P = 1.92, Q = 1.9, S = 1.7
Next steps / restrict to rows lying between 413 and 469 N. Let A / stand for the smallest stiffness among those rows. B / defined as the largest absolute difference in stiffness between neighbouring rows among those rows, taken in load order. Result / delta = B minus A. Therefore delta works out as -17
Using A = 18.4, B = 1.70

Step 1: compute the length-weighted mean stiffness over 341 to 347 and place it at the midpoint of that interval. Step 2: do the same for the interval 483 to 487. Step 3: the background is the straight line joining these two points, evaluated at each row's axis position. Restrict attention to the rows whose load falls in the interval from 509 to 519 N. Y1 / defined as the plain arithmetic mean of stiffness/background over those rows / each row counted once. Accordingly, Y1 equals 1.41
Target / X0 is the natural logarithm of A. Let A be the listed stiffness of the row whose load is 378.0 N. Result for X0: 3.10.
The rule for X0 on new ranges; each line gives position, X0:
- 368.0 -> 3.12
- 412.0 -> 3.09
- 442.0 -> 3.04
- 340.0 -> 3.10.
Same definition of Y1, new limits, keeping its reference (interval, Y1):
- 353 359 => 1.02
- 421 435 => 1.18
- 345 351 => 0.98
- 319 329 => 0.80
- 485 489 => 1.01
